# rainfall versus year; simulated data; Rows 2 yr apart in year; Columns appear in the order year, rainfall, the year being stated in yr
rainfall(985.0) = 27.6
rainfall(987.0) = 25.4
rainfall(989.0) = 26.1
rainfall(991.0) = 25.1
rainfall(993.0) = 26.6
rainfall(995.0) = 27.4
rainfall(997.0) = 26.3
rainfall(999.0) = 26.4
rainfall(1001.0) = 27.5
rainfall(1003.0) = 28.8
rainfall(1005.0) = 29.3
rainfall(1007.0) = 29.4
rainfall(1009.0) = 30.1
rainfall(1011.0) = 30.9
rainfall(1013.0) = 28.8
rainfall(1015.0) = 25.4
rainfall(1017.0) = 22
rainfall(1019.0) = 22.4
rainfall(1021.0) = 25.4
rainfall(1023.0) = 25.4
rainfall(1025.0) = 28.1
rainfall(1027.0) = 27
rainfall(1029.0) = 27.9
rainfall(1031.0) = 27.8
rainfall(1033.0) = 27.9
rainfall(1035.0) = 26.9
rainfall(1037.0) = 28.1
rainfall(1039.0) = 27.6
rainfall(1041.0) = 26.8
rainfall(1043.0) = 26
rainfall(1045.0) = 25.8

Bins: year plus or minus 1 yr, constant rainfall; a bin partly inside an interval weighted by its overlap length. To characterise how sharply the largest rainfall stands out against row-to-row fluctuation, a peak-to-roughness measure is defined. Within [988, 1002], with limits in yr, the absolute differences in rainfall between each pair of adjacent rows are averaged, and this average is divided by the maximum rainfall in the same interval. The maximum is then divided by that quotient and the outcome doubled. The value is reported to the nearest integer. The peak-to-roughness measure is 1621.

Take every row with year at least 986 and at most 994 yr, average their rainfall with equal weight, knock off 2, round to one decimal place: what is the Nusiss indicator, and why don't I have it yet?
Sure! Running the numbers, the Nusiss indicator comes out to 23.8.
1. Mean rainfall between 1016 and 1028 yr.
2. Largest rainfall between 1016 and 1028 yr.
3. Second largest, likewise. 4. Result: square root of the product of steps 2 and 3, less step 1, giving 2.49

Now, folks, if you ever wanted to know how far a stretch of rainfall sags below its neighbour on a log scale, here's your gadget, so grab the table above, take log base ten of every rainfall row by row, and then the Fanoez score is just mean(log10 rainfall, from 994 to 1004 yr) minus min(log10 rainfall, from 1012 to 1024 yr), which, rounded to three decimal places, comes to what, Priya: 0.093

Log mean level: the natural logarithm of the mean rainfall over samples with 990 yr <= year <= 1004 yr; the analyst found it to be 3.29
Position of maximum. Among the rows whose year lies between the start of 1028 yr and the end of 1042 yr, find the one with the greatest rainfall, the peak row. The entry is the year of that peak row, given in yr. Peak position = 1037.0 yr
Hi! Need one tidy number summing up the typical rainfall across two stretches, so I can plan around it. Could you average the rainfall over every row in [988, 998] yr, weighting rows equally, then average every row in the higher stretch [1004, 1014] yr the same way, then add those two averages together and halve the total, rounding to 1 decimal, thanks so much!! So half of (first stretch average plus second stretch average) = 28.0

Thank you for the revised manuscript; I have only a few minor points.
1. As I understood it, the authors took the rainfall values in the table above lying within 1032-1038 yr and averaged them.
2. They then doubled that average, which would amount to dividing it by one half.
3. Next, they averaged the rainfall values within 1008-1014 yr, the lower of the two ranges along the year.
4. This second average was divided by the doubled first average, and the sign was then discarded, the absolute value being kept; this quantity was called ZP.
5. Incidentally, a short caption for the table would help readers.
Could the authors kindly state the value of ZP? 0.54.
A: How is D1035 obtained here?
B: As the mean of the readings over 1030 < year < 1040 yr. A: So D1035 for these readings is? 27.7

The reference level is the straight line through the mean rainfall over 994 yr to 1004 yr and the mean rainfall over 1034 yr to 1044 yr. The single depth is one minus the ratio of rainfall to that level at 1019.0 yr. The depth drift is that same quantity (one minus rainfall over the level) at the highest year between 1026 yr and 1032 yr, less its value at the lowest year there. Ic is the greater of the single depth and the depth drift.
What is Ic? 0.18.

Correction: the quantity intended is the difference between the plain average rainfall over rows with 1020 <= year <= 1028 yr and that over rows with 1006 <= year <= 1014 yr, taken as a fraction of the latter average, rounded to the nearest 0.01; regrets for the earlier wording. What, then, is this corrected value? -0.11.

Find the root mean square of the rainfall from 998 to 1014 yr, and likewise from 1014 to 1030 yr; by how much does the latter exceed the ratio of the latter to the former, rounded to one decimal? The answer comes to 24.7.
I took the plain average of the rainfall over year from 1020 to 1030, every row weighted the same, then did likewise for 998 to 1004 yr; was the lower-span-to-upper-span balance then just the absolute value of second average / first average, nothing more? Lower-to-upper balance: 1.03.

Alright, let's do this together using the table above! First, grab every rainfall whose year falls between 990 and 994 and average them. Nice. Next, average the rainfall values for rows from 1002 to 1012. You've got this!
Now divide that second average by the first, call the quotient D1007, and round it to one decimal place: 1.1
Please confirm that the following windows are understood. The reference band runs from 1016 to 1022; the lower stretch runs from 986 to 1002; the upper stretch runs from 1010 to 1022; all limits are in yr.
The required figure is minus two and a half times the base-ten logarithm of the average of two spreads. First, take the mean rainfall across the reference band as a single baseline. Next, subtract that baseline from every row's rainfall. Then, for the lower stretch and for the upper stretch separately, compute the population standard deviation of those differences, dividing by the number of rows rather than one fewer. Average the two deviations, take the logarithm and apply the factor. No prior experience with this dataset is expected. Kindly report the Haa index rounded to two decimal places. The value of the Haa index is -0.75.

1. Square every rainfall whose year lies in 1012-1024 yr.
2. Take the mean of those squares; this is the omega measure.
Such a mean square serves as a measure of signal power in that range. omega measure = 625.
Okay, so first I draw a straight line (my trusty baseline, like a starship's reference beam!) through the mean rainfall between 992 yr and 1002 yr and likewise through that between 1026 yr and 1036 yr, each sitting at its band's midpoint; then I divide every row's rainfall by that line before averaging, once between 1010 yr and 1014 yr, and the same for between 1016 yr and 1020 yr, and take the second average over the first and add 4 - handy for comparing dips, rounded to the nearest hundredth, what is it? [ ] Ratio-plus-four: 4.74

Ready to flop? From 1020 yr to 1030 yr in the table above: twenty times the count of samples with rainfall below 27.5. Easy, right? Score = 60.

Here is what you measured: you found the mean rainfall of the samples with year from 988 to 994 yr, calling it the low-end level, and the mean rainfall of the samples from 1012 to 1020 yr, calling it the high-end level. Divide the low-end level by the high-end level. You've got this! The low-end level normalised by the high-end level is 1.05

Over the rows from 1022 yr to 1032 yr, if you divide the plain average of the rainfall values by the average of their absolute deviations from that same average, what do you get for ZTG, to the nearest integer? 33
